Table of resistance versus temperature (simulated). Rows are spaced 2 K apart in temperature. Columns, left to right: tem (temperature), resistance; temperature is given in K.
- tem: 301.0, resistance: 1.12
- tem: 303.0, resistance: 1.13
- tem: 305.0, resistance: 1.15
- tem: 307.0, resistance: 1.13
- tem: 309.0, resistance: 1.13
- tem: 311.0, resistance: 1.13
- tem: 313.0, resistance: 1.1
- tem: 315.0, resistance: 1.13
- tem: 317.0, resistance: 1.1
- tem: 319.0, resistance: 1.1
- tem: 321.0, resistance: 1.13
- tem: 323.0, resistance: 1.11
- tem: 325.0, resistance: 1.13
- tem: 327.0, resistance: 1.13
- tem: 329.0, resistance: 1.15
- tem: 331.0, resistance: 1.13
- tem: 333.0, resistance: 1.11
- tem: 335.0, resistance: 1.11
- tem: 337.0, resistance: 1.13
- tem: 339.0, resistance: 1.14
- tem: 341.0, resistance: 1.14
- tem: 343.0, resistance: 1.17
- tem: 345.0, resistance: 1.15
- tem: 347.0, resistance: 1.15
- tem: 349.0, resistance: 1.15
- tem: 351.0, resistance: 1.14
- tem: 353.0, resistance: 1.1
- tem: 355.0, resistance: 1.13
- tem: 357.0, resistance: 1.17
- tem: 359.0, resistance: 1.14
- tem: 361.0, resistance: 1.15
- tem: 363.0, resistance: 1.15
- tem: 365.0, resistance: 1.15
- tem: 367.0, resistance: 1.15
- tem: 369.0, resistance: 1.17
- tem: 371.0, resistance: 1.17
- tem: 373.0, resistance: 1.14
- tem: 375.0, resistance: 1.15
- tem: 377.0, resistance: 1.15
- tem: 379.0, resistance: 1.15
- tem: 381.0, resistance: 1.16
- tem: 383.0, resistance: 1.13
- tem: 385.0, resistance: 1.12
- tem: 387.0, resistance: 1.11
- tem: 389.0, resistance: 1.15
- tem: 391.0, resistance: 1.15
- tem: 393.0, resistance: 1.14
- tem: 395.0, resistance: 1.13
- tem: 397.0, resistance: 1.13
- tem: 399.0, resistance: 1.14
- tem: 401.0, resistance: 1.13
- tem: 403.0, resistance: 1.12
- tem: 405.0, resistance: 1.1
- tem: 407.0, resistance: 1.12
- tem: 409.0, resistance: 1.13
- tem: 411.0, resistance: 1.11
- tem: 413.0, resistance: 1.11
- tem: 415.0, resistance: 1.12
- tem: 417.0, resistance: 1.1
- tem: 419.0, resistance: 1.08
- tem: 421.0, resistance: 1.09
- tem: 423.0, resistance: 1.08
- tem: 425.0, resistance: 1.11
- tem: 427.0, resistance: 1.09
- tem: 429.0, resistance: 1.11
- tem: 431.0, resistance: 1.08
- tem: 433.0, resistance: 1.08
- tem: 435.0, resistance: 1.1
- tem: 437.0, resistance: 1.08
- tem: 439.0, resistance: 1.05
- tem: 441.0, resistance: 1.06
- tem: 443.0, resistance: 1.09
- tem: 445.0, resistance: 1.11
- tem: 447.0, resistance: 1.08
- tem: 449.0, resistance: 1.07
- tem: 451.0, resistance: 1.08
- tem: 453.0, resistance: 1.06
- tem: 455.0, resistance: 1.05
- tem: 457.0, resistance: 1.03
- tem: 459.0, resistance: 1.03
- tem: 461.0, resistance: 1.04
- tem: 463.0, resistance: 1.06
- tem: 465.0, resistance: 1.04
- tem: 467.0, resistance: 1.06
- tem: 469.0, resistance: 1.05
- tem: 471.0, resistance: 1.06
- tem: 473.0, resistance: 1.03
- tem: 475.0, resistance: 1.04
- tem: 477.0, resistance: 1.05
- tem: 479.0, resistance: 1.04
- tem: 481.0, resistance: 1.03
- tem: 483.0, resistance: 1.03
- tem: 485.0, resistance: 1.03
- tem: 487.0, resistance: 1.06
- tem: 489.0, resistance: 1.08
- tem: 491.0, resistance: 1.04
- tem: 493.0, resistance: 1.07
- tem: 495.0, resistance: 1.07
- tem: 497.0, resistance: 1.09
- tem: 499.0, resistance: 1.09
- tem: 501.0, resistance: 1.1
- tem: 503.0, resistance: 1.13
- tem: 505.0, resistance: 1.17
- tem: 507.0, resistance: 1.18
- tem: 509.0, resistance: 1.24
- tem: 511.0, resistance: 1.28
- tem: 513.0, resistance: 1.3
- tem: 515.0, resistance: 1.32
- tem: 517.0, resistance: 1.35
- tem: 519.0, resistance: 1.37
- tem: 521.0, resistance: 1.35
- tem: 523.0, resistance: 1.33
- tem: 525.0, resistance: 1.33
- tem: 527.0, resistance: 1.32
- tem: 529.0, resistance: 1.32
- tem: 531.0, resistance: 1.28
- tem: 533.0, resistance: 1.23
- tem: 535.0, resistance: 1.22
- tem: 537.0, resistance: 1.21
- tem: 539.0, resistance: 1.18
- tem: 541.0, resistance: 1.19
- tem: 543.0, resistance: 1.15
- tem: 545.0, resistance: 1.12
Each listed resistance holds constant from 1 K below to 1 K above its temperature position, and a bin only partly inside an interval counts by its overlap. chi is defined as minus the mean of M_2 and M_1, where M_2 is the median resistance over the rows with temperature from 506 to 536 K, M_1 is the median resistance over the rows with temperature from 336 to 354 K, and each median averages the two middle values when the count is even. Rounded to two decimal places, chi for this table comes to -1.23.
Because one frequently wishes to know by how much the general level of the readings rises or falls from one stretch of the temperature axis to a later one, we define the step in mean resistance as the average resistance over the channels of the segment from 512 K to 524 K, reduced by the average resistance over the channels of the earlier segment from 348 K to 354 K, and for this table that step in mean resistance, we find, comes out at 0.2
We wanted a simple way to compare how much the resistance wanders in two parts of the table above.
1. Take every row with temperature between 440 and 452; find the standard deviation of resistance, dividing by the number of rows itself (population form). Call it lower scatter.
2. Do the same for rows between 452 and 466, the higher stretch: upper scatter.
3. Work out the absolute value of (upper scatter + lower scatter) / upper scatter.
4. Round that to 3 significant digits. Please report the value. 2.33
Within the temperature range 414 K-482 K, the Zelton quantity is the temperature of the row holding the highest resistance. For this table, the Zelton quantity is 415.0 K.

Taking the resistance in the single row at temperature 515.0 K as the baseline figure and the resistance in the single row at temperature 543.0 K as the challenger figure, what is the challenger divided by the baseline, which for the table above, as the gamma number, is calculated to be 0.87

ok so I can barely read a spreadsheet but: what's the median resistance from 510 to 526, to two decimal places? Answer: 1.33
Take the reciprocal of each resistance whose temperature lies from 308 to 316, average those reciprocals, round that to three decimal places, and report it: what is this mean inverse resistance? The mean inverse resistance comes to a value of 0.891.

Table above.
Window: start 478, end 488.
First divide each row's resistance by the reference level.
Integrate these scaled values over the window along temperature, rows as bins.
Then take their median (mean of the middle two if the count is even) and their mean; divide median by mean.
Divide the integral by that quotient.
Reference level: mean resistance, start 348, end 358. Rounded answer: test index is 9.2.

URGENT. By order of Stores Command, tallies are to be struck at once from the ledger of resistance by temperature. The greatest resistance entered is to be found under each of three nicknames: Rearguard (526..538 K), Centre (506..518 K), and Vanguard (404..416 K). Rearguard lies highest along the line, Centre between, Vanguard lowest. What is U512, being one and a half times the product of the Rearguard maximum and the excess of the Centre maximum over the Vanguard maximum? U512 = 0.44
